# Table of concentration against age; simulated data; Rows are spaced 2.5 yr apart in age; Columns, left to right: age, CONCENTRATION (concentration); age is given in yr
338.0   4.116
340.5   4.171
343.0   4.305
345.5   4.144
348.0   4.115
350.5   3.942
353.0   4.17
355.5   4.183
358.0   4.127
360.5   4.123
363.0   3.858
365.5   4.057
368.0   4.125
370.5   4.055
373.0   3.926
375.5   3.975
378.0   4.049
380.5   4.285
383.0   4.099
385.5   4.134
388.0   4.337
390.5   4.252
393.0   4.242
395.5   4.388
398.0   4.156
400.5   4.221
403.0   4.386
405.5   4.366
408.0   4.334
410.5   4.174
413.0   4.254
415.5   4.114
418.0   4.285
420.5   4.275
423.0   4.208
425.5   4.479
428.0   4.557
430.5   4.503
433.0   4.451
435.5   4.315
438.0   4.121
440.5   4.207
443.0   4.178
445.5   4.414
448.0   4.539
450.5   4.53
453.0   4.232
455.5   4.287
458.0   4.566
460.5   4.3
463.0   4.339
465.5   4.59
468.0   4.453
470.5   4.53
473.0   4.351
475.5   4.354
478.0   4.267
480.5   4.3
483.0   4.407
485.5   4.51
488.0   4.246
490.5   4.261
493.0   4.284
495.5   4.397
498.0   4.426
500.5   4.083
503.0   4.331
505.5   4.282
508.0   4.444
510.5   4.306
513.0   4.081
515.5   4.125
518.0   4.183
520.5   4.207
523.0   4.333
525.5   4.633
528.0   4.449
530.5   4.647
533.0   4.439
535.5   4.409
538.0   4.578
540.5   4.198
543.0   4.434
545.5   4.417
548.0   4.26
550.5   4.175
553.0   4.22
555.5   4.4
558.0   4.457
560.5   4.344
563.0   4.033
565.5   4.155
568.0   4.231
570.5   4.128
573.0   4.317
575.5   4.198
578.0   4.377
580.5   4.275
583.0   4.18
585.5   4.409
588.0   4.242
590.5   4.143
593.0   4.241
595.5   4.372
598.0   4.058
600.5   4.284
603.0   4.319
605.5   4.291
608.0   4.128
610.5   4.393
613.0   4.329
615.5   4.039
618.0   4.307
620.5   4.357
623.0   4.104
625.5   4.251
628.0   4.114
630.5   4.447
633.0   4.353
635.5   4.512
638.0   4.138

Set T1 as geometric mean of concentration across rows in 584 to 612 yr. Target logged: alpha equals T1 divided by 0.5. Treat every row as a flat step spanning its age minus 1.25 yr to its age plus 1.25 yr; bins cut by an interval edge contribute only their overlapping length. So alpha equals 8.52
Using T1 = 4.26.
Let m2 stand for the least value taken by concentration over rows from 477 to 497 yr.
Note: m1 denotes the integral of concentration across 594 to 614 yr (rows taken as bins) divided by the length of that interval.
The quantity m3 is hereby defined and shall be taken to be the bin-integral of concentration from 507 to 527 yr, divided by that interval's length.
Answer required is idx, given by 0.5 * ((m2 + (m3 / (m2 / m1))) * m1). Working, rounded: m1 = 4.27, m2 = 4.246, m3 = 4.29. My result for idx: 18.3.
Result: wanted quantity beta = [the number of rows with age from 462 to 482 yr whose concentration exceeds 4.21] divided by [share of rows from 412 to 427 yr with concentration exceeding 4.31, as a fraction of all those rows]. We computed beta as 48.0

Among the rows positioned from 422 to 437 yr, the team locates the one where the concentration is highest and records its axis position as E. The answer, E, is 428.0 yr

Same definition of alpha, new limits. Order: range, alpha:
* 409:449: 8.63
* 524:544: 8.94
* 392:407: 8.58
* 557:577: 8.46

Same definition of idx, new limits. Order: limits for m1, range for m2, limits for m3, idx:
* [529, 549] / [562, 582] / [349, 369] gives 18.8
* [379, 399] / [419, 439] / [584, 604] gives 18.0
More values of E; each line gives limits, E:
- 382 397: 395.5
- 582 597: 585.5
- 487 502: 498.0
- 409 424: 418.0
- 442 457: 448.0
